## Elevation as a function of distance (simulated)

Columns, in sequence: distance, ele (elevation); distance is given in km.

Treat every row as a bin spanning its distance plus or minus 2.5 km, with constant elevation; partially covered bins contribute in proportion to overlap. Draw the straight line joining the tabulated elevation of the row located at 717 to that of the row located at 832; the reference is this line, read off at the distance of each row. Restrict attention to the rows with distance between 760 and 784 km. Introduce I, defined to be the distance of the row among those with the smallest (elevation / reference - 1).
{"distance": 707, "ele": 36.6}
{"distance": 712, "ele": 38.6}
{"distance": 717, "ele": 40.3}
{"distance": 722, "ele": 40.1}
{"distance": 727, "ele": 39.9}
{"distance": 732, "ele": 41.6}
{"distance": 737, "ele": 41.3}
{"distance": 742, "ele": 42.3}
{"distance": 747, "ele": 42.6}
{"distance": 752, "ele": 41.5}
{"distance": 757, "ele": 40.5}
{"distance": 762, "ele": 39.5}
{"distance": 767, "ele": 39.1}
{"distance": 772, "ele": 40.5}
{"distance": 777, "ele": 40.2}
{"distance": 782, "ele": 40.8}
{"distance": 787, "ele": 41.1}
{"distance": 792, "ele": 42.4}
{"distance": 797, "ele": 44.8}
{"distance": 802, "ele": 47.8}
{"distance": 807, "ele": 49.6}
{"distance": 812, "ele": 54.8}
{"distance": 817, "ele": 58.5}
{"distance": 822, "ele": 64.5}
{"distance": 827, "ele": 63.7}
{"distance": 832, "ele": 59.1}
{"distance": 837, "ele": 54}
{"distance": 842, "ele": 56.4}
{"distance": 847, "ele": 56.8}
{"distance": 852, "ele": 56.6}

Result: 782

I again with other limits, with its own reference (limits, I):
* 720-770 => 767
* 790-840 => 792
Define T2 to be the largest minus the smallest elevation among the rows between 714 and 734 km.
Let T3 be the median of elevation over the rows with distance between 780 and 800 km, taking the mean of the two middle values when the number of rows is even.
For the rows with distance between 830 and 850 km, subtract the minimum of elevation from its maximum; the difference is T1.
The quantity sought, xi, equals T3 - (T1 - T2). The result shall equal 38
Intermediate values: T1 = 5.1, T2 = 1.7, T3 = 42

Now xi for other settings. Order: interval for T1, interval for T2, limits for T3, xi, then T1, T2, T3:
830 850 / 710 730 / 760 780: 36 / 5.1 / 1.7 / 40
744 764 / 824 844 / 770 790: 47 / 3.1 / 9.7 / 41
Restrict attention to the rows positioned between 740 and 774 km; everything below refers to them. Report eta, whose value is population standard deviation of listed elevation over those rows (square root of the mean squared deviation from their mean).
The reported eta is 1.2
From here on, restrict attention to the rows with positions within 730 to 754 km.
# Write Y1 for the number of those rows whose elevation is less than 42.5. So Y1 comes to 4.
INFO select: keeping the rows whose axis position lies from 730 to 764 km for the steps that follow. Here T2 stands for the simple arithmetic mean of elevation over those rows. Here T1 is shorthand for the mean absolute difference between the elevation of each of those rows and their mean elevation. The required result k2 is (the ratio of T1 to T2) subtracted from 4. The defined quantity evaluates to 3.98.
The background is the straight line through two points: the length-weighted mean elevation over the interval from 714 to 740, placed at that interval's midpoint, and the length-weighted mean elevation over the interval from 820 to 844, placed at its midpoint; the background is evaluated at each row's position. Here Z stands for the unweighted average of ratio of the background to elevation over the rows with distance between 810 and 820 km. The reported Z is 1.00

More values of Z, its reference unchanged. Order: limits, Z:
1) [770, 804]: 1.21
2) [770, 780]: 1.22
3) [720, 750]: 1.02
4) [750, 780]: 1.18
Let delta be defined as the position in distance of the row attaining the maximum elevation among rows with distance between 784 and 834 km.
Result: 822 km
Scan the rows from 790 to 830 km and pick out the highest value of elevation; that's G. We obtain 64.5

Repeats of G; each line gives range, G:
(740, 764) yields 42.6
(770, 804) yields 47.8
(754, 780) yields 40.5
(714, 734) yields 41.6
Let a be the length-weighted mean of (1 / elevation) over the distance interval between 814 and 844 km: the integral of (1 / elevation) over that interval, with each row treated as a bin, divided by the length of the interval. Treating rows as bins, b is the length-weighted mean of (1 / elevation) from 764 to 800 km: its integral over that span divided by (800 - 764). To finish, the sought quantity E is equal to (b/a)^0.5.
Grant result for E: 1.20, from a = 0.0169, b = 0.0242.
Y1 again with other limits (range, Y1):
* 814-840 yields 0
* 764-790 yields 5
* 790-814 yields 1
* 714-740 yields 5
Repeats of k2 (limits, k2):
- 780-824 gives 3.87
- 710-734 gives 3.98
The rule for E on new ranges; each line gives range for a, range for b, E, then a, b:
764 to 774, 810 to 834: 0.81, 0.0252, 0.0167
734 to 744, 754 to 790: 1.02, 0.0239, 0.0248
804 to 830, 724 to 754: 1.18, 0.0174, 0.0241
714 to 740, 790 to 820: 0.91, 0.0246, 0.0203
